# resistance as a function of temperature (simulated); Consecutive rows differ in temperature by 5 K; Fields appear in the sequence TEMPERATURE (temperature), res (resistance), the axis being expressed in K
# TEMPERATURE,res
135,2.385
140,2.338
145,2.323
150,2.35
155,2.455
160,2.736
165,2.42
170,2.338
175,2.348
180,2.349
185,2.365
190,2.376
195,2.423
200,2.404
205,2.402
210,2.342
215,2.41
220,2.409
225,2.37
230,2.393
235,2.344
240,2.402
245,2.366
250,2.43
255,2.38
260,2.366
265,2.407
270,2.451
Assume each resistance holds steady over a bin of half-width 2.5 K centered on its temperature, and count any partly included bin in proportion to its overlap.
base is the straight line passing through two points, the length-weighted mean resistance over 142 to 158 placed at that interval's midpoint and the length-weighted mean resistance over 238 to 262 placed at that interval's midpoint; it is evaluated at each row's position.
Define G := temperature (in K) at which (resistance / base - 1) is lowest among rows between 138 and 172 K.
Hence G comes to 145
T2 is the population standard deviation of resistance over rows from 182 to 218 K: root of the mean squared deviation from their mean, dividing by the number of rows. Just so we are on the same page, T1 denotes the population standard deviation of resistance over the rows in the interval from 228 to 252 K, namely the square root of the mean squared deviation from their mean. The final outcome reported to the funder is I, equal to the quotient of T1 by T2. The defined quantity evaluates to 1.1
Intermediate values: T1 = 0.030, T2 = 0.027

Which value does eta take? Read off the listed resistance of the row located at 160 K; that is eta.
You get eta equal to 2.736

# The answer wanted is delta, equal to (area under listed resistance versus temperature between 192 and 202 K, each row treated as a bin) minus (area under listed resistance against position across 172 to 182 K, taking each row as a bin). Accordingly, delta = 0.64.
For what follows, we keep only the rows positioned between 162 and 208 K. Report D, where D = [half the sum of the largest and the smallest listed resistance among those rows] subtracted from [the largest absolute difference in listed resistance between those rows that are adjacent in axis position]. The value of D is -2.30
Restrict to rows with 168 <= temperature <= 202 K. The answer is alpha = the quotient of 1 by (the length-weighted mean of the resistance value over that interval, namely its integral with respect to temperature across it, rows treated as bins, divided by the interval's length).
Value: 0.422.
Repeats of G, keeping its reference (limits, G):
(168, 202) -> 170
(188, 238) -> 210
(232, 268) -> 235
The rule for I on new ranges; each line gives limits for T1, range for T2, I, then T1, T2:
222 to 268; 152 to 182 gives 0.2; 0.025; 0.139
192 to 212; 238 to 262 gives 1.2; 0.030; 0.024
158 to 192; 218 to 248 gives 5.8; 0.132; 0.023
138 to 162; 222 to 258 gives 6.0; 0.155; 0.026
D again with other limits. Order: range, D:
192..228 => -2.31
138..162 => -2.25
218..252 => -2.32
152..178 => -2.22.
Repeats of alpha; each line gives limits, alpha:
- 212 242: 0.419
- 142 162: 0.407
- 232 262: 0.420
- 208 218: 0.420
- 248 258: 0.416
